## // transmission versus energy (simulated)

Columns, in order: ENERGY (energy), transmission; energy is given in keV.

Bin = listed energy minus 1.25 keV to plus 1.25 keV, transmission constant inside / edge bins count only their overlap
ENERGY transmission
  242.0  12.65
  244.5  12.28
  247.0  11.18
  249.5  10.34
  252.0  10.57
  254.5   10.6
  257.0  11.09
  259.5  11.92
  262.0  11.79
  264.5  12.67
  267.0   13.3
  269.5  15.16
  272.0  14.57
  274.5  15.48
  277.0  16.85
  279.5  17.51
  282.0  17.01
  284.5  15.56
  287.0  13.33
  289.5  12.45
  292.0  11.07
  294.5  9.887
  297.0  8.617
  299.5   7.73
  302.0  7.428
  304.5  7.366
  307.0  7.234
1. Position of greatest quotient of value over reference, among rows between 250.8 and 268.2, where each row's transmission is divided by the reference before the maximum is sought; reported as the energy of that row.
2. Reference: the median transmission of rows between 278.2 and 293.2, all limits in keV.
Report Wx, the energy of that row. 267.0 keV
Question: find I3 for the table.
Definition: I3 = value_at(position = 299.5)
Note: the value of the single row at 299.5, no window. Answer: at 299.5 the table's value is 7.73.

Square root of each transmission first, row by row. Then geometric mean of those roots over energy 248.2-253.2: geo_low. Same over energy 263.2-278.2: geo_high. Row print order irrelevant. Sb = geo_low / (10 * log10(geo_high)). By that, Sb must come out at 0.56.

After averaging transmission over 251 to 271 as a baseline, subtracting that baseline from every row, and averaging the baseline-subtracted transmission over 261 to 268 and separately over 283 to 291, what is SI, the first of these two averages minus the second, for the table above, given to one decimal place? -1.2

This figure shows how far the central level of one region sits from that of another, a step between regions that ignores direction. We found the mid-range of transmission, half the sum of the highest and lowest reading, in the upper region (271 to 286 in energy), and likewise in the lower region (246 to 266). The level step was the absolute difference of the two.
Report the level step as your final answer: 4.5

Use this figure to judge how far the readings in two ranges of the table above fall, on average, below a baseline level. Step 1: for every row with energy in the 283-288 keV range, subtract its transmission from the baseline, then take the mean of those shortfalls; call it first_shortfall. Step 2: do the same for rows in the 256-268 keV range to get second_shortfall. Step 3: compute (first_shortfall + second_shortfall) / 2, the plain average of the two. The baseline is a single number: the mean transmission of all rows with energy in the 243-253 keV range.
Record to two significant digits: -2.2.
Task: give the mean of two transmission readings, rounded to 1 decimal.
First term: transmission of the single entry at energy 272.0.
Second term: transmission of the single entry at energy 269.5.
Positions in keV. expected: 14.9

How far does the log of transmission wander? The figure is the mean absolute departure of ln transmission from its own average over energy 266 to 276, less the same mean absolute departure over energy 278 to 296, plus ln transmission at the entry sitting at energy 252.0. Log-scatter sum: 2.23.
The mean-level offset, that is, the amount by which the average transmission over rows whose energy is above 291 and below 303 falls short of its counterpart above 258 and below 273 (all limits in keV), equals 4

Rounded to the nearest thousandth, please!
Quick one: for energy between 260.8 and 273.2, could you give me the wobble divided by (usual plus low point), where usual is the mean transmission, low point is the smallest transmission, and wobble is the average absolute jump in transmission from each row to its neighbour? 0.039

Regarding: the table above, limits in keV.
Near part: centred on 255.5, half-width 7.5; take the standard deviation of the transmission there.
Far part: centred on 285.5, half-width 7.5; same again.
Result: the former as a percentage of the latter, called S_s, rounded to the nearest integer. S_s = 26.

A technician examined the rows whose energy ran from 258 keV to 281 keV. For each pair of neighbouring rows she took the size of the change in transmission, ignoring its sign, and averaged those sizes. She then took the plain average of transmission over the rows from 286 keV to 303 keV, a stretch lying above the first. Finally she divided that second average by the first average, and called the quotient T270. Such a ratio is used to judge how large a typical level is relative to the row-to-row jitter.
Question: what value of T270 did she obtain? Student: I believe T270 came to 11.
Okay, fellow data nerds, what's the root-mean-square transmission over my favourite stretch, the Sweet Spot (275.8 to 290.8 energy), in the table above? 15.6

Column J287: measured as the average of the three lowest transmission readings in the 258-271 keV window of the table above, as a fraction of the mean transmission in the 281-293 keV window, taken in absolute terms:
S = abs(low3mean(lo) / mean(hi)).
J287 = 0.87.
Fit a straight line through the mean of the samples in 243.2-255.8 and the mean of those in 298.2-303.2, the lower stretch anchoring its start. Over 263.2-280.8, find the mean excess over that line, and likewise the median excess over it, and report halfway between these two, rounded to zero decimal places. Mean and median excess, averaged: 6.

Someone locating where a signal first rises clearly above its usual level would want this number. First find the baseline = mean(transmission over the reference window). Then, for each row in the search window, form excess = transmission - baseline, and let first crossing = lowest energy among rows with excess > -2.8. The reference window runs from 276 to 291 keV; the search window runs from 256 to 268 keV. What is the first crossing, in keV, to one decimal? 264.5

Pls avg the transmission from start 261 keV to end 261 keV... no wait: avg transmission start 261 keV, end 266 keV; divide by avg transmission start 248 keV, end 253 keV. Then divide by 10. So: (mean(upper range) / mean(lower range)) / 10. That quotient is 0.117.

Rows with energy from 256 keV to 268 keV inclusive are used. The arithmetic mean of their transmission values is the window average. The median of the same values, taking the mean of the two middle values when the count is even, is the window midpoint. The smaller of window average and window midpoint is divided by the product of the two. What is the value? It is 0.082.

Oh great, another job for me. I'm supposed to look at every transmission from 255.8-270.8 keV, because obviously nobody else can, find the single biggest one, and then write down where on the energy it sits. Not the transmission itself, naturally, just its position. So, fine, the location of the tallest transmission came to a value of 269.5 keV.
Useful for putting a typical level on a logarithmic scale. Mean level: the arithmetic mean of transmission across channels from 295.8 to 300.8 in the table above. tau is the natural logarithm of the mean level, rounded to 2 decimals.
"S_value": 2.10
